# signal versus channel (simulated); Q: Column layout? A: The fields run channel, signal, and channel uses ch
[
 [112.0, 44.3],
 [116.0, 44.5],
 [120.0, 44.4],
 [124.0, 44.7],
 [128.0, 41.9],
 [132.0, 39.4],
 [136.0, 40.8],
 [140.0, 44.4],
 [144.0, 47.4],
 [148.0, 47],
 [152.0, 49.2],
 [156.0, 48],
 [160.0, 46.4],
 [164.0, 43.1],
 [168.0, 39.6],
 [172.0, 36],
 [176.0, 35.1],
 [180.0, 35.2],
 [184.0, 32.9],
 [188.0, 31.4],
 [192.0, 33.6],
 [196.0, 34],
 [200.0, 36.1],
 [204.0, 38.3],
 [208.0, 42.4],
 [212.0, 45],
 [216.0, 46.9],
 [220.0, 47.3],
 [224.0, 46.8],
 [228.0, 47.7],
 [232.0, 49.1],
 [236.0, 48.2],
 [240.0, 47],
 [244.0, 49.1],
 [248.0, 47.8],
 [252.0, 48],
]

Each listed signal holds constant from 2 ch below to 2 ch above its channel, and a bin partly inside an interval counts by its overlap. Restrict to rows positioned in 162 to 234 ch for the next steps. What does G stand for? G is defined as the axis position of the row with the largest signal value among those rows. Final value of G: 232.0 ch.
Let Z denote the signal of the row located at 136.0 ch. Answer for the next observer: 40.8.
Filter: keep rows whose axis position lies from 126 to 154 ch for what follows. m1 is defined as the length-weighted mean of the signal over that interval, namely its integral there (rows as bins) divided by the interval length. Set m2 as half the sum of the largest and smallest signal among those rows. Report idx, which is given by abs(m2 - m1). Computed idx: 0.00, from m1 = 44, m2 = 44.3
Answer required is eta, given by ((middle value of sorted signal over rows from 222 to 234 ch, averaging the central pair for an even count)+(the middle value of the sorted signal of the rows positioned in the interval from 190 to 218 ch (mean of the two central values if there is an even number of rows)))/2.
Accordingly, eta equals 43.0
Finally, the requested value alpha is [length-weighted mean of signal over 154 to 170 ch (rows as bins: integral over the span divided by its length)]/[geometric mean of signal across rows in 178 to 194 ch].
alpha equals 1.33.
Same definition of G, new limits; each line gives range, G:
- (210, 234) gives 232.0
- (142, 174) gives 152.0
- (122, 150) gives 144.0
